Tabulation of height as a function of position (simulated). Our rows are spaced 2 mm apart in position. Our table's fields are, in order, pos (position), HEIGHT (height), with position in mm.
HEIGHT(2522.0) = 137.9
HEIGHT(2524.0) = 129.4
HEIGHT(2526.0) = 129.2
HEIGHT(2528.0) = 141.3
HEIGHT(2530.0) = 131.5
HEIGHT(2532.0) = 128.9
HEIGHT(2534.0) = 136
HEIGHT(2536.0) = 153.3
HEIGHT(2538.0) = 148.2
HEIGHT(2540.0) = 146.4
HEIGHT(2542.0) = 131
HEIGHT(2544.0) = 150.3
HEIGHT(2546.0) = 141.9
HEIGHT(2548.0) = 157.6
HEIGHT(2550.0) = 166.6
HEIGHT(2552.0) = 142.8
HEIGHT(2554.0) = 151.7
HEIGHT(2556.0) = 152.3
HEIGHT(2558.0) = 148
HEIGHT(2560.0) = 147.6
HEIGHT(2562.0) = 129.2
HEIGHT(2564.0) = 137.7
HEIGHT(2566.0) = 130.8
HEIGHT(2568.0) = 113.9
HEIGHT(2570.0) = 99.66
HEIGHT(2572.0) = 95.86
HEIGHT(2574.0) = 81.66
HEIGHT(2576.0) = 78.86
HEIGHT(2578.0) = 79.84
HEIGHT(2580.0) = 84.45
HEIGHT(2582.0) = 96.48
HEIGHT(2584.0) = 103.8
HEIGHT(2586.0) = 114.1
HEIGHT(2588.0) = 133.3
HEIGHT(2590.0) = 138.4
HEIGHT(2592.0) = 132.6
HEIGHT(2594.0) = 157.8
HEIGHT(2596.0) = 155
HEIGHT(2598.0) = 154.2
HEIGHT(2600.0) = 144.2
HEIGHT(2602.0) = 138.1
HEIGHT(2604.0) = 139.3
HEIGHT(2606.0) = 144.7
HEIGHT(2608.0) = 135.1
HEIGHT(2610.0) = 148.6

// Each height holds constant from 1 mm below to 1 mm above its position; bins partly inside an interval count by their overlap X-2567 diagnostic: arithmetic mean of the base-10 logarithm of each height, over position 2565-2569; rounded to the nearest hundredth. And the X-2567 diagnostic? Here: 2.09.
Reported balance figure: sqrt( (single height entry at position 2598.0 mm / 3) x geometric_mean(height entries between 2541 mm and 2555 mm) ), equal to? 87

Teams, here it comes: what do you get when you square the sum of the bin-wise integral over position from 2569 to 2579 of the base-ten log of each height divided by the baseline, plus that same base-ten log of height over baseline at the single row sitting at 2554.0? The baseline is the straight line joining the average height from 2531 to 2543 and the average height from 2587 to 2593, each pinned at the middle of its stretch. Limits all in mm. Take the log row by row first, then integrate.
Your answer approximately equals 3.7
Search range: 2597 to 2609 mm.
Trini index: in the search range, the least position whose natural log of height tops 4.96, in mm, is 2598.0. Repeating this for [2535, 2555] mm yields 2536.0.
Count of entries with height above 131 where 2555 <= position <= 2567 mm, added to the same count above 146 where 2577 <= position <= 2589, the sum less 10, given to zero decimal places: -6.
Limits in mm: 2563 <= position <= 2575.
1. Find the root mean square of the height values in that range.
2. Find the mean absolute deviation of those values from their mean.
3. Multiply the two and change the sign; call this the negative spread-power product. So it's -1958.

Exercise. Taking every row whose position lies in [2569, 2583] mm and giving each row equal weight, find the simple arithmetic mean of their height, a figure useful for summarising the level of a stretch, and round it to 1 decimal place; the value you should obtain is 88.1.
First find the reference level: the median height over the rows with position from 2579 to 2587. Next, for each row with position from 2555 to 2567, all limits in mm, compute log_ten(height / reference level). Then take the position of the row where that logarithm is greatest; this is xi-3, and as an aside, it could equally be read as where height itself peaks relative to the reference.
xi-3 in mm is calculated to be 2556.0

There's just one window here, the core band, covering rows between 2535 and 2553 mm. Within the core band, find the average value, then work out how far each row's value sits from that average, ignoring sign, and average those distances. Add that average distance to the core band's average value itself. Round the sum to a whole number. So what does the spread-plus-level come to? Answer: 156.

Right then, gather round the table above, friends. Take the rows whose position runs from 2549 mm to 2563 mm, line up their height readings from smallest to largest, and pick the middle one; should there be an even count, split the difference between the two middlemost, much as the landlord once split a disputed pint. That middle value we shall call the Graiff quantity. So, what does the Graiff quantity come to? 148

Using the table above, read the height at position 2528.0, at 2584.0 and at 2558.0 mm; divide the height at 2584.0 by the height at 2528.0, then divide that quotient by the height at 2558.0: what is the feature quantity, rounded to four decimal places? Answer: 0.0050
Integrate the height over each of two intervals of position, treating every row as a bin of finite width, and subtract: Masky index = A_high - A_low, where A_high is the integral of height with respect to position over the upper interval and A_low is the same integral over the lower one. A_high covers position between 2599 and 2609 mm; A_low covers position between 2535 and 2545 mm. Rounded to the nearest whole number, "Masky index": -56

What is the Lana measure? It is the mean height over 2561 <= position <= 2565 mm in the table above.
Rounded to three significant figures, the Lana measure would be 133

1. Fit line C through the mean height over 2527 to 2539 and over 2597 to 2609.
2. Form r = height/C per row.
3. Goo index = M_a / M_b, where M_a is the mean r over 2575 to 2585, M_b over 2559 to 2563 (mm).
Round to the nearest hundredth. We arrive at 0.64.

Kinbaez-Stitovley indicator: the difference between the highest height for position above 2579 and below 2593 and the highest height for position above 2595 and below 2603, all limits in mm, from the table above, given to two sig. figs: -17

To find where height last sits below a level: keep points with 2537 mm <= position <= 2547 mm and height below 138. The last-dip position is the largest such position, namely 2542.0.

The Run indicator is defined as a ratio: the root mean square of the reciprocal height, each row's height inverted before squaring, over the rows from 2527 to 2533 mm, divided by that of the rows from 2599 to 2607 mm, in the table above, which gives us 1.1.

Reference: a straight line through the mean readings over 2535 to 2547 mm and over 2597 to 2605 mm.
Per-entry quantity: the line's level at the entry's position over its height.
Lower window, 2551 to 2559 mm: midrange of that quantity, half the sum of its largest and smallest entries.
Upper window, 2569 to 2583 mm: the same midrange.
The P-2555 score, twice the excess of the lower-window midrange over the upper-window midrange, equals -1.3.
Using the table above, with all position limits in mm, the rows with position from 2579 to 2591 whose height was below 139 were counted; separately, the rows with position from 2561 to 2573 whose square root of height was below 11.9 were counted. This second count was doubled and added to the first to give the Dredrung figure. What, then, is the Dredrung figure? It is 18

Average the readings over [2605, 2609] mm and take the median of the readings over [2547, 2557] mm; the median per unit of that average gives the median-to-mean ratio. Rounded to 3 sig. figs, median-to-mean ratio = 1.09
